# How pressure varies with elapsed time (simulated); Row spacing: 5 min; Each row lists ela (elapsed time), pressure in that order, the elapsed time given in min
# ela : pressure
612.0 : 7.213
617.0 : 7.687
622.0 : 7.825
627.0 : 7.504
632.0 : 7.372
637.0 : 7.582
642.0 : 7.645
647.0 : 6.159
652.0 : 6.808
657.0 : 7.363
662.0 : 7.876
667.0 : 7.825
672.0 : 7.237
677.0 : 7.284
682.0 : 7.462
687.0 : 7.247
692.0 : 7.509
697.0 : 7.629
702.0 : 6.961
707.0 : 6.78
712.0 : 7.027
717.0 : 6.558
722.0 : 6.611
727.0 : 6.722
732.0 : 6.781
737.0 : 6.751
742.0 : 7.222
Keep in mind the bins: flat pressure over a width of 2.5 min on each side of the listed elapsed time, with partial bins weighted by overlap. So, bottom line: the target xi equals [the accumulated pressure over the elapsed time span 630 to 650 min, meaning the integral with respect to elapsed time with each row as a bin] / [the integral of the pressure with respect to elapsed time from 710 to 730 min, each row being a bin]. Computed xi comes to 1.07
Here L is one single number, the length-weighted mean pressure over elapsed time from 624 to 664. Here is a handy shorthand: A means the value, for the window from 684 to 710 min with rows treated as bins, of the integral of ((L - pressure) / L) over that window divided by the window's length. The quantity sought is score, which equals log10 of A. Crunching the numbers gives -2.1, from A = 0.009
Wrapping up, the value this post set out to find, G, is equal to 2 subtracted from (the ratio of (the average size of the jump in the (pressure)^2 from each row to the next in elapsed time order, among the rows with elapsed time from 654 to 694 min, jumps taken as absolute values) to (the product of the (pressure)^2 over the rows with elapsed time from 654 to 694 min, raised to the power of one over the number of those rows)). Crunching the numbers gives -1.93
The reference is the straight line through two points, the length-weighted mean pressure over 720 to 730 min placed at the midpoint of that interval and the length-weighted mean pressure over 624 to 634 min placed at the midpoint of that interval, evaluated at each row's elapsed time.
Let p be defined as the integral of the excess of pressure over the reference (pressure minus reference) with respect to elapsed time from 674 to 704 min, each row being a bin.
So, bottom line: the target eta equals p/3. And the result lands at 3.8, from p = 12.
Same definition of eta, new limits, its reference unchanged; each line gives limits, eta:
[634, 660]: -1.6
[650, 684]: 3.0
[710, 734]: 0.3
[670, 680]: 0.6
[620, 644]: 1.1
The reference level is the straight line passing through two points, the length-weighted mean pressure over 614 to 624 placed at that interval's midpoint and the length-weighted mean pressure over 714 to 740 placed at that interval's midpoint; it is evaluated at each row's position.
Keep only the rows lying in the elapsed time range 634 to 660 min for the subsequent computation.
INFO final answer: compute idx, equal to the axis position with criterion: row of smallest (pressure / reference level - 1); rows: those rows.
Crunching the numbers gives 647.0 min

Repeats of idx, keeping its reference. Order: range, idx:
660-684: 672.0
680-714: 707.0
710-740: 717.0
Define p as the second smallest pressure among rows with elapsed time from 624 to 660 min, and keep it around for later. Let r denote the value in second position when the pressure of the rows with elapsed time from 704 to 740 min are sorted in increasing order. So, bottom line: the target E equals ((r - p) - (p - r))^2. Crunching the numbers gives 0.2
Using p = 6.808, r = 6.611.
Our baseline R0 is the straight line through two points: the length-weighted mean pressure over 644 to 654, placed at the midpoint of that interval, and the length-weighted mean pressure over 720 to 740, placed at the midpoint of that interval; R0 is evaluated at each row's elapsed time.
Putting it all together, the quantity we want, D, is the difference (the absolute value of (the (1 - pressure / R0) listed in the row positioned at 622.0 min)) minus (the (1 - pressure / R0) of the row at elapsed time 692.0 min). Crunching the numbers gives 0.34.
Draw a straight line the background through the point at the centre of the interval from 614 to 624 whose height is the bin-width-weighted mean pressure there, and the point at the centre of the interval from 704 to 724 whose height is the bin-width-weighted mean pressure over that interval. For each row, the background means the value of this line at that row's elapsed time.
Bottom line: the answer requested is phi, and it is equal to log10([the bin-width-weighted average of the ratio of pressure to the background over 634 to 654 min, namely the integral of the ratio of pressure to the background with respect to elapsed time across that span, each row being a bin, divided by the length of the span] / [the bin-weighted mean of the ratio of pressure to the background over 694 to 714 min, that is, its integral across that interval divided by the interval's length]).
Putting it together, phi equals -0.040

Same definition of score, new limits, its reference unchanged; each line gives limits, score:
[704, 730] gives -1.1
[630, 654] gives -1.6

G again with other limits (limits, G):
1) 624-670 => -1.88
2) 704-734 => -1.94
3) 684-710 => -1.91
